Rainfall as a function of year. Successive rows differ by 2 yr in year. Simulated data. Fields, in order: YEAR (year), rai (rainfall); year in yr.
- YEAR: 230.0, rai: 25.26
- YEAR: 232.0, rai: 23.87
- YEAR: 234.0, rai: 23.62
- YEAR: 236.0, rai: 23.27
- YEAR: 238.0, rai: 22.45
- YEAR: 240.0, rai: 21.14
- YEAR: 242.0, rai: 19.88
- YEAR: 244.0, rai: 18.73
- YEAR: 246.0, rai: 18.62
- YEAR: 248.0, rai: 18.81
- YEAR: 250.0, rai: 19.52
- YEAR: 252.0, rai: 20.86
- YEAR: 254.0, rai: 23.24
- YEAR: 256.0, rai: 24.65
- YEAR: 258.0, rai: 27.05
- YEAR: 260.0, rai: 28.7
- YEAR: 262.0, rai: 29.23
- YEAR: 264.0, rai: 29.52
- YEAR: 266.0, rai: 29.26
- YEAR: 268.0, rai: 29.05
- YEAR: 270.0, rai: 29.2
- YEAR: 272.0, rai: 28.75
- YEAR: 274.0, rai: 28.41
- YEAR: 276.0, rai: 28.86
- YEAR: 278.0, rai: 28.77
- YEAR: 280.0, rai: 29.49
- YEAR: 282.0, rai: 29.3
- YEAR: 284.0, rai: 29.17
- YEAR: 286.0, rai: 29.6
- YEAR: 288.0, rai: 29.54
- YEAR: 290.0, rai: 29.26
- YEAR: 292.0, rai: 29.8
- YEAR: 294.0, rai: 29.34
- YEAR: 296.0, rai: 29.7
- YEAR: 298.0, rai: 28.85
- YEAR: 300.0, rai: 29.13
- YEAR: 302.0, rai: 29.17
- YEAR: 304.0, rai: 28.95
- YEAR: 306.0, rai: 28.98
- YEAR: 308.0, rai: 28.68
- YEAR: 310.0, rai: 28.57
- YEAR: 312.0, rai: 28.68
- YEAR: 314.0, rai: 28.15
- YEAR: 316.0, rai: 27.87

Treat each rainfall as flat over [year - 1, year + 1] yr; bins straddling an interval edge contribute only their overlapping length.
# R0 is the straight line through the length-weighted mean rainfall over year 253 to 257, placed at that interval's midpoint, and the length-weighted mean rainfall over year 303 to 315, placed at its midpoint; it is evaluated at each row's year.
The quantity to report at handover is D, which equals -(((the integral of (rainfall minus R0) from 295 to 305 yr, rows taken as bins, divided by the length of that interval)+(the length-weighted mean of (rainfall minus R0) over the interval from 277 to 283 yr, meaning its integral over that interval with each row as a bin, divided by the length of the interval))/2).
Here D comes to -2.2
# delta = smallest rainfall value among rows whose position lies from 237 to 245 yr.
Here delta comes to 18.73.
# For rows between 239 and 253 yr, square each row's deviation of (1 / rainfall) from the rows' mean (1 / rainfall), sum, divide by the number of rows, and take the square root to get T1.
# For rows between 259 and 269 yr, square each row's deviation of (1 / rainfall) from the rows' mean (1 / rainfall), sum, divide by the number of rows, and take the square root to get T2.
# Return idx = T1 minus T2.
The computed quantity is 0.0021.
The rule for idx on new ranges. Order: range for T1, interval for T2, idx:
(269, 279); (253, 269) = -0.0029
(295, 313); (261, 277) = 0.0000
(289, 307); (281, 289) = 0.0002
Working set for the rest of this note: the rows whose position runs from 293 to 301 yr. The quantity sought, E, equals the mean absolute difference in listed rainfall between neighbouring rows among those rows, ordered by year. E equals 0.50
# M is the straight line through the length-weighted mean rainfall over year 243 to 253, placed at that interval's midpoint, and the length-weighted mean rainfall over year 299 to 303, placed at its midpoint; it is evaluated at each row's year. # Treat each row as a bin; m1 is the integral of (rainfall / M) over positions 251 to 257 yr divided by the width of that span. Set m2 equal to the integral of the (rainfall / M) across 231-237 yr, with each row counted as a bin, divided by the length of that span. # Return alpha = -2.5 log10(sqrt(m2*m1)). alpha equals -0.25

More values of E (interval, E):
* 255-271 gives 0.78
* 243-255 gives 0.95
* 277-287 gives 0.37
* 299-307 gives 0.10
